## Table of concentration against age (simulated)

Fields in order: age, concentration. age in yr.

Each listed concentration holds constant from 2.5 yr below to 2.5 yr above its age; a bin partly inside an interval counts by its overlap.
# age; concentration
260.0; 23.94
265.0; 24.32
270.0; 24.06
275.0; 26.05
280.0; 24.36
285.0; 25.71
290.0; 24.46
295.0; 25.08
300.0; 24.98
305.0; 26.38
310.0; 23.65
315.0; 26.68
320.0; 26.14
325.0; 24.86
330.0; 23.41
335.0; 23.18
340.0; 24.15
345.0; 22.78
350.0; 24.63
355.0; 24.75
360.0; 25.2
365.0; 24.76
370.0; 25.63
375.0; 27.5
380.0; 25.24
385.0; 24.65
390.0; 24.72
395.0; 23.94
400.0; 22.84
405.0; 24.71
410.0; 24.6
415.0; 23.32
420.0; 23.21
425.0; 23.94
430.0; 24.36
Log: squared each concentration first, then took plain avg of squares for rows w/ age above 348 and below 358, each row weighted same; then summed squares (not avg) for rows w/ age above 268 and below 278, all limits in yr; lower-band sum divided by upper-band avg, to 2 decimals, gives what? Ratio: 2.06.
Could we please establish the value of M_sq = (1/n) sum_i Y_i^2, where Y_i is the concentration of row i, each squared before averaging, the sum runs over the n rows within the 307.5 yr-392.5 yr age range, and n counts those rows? 617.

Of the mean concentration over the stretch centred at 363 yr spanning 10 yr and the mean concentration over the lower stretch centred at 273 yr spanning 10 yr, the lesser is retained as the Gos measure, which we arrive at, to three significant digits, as 25.0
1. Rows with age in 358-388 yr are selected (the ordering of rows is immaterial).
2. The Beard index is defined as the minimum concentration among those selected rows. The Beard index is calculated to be 24.65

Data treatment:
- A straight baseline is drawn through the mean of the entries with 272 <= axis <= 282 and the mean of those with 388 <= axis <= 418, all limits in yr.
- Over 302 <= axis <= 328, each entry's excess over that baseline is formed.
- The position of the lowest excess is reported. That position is 310.0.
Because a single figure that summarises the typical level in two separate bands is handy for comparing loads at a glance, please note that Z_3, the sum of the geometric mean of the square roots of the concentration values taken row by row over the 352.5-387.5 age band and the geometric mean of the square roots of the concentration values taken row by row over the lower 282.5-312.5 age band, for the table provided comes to 10.0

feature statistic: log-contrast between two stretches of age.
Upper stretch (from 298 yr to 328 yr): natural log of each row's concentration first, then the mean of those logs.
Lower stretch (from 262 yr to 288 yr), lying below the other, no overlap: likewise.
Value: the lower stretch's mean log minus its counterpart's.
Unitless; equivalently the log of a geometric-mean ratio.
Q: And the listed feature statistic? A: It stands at -0.02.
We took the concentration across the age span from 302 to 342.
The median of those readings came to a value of 24.5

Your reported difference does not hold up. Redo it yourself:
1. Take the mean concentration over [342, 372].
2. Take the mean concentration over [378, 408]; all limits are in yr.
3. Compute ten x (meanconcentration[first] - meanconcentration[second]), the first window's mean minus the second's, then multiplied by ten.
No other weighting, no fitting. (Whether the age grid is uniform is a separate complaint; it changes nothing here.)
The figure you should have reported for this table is 3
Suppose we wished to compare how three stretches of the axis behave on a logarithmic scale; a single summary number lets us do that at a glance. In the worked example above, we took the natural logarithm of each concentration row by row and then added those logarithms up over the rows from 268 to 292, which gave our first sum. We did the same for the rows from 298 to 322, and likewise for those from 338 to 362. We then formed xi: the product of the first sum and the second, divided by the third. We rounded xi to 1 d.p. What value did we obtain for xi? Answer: 16.3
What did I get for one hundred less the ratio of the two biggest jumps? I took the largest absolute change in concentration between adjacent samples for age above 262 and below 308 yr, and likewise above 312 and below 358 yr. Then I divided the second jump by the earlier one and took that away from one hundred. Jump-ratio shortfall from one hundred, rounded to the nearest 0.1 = 99.1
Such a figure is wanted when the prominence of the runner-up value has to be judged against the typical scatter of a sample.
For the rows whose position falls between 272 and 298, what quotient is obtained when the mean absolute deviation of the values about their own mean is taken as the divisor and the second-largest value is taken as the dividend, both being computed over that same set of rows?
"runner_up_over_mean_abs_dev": 43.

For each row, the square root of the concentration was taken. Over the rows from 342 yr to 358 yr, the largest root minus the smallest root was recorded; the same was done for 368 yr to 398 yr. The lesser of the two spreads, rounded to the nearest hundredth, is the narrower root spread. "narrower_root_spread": 0.20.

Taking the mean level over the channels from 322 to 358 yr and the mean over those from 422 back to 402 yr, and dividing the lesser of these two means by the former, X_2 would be 1.00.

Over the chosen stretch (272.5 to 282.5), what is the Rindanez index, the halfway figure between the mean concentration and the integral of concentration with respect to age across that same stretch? 139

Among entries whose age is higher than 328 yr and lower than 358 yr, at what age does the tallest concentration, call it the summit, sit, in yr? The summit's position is 355.0 yr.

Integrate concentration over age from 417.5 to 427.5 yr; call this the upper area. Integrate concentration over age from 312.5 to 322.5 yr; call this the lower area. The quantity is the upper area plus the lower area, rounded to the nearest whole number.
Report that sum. 500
